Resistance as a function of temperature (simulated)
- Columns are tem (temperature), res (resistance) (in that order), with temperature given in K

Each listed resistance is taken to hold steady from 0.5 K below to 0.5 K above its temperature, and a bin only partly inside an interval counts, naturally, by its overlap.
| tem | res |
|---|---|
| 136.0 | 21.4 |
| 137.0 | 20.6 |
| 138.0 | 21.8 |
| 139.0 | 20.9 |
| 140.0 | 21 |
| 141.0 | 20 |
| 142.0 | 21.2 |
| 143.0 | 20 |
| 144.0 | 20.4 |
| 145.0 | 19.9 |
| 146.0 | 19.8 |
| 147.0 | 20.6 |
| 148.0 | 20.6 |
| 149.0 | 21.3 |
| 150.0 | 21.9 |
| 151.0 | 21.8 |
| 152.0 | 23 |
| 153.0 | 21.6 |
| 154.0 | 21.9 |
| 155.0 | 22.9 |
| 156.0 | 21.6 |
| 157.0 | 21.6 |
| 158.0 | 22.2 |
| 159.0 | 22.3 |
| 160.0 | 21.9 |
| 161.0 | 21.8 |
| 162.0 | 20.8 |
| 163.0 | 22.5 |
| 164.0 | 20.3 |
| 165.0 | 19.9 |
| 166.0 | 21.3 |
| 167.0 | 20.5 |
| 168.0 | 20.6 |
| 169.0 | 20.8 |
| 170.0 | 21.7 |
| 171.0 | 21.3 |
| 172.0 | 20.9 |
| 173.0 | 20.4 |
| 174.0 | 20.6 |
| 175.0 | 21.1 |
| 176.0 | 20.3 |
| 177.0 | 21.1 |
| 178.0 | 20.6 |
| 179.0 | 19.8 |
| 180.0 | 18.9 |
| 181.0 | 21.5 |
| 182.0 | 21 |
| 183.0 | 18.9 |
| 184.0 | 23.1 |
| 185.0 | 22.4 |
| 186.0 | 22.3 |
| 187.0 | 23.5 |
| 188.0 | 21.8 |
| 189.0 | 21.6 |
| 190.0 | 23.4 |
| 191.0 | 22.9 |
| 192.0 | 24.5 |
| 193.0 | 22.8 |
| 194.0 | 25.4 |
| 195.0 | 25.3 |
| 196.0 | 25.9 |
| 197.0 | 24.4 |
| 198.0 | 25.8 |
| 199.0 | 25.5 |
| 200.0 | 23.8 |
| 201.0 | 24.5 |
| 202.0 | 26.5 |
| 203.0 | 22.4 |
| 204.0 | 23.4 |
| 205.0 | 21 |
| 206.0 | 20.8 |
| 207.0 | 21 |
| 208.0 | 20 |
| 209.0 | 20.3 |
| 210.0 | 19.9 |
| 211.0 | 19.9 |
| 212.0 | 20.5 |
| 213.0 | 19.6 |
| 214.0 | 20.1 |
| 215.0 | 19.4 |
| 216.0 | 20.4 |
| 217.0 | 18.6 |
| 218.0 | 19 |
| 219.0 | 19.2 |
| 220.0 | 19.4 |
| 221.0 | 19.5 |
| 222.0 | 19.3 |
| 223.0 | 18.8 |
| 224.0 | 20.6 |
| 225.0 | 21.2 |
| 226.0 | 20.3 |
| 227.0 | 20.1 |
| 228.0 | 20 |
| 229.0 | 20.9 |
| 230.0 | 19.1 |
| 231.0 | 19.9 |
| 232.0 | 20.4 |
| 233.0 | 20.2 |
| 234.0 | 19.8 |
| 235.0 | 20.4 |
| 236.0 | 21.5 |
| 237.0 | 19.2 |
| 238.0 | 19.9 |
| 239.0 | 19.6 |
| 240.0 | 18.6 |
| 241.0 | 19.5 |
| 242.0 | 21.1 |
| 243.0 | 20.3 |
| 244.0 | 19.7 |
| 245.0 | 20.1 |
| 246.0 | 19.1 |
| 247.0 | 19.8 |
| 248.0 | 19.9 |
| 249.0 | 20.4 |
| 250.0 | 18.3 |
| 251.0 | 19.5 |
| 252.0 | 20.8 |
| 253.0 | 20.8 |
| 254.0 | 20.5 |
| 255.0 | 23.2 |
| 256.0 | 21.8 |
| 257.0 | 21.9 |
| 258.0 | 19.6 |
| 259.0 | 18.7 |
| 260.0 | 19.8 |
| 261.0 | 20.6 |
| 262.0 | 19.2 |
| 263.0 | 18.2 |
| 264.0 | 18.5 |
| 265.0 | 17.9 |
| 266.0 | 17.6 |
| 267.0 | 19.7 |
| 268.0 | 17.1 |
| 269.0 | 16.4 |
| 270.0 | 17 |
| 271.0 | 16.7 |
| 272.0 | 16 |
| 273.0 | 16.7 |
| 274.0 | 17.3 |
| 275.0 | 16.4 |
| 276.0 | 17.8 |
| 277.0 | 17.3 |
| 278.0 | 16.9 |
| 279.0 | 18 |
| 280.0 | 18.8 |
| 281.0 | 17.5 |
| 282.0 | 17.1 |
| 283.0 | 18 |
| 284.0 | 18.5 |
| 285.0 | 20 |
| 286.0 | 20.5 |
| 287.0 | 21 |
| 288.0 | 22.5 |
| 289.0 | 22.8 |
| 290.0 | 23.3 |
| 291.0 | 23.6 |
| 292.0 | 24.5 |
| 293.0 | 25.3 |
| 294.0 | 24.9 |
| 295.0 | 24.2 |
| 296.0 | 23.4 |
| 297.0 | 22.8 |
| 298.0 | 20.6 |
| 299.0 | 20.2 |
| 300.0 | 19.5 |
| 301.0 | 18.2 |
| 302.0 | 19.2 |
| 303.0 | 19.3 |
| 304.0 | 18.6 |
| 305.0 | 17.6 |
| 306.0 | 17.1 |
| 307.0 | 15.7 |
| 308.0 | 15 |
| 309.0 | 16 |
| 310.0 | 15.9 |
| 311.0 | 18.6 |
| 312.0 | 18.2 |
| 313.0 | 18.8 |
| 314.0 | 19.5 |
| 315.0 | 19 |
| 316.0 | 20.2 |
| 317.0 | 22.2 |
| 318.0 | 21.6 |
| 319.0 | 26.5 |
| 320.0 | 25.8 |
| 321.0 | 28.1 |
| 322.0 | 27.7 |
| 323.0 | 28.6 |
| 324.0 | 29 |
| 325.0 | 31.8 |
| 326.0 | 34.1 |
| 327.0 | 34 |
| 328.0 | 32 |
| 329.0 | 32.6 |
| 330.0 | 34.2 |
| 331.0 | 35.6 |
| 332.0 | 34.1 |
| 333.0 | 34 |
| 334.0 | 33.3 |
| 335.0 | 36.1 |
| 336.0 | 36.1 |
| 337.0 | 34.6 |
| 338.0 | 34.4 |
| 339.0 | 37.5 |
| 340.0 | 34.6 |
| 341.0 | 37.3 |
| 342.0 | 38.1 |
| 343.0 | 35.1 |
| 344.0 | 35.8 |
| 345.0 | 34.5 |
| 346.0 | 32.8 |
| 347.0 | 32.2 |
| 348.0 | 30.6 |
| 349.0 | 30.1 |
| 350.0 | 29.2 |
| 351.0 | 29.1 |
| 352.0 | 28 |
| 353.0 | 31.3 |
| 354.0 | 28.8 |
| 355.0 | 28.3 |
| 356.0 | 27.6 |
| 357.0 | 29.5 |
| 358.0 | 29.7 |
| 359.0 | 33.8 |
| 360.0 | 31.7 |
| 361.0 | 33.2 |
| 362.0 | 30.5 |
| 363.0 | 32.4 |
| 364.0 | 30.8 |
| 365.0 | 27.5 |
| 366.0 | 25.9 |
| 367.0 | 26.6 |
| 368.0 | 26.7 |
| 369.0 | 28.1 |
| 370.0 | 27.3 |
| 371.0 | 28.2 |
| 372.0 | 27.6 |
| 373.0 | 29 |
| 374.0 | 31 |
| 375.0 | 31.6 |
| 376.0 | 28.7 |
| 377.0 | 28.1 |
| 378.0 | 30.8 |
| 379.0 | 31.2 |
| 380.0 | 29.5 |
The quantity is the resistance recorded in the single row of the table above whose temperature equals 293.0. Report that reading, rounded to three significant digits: 25.3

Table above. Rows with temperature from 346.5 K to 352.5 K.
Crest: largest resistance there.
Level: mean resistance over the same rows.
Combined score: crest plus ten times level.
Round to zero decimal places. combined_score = 331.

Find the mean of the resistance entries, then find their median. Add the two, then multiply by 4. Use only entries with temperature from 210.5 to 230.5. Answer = 158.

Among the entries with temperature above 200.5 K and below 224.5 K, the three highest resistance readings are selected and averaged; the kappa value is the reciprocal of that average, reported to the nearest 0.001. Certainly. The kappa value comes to 0.040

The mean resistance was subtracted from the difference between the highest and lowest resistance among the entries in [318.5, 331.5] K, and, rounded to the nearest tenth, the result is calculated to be -21.0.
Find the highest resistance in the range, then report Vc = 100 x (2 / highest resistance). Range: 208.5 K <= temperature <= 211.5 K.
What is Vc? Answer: 10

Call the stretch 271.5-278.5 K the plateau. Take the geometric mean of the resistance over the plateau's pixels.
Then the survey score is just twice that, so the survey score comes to 34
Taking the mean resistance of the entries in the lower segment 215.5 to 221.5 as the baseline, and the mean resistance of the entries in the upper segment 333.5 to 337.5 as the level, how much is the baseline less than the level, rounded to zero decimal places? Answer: 16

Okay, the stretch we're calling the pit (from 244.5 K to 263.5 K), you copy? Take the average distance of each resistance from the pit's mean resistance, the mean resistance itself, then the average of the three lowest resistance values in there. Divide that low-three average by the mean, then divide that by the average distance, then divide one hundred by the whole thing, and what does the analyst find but 104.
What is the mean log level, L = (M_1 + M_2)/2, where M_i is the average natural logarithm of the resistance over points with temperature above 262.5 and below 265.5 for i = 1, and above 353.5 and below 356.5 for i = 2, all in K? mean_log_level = 3.12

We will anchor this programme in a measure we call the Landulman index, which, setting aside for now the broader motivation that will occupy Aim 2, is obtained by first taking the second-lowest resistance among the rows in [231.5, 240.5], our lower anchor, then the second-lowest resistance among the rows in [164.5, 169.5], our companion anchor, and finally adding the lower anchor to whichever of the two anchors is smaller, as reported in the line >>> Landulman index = 38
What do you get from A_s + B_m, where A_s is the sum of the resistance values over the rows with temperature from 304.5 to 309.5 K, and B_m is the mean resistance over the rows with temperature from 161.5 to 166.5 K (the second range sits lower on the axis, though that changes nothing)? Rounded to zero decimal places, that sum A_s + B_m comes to 102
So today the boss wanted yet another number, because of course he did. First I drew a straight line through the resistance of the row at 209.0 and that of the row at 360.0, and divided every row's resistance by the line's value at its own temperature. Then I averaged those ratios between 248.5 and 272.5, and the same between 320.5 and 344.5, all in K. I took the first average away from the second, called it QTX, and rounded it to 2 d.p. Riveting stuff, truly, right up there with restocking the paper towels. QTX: 0.34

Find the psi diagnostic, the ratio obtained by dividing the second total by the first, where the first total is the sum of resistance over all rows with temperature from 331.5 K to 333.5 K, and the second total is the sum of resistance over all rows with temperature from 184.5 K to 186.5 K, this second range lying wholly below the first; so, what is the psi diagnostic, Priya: 0.66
